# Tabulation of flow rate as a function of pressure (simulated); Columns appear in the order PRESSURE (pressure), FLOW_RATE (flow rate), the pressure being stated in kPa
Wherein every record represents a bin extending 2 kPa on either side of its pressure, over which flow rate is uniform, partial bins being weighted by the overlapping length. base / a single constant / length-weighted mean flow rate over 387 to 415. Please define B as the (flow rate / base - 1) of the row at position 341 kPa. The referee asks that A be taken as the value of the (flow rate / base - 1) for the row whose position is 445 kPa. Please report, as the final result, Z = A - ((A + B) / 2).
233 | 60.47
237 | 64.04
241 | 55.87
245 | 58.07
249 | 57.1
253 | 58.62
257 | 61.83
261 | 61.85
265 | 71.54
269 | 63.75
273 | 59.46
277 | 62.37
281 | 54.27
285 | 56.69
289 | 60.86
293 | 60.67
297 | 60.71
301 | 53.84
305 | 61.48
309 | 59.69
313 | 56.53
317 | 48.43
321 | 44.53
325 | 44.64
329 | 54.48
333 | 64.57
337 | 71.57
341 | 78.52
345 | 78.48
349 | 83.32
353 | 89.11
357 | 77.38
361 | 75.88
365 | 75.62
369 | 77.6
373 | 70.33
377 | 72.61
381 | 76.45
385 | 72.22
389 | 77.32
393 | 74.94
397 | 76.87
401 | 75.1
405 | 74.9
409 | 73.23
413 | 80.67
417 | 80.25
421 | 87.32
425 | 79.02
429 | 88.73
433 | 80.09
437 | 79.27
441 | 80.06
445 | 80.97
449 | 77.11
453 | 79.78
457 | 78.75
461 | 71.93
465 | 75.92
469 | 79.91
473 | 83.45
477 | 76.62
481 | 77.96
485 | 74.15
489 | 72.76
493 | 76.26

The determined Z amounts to 0.016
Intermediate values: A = 0.06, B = 0.03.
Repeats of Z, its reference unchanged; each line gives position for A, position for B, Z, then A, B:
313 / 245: -0.010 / -0.26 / -0.24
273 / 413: -0.139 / -0.22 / 0.06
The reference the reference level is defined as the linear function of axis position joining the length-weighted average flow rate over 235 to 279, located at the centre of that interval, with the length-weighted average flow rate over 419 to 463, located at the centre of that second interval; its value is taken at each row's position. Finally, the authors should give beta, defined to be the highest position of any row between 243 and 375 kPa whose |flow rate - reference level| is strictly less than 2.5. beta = 337 kPa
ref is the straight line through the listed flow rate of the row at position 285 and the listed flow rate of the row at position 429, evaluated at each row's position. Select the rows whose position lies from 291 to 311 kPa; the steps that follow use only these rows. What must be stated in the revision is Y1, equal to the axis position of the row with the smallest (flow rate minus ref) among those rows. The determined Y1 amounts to 301 kPa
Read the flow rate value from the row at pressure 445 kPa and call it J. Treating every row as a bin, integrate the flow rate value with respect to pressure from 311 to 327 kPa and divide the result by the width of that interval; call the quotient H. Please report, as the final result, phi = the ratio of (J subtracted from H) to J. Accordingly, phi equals -0.40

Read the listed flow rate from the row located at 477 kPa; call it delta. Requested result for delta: 76.62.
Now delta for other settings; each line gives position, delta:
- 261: 61.85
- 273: 59.46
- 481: 77.96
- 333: 64.57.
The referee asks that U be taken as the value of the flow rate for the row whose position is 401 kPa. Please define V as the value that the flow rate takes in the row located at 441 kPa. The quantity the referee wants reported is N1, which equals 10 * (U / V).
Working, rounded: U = 75.1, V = 80.06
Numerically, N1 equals 9.4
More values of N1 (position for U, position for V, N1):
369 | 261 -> 12.5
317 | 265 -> 6.8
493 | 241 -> 13.6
